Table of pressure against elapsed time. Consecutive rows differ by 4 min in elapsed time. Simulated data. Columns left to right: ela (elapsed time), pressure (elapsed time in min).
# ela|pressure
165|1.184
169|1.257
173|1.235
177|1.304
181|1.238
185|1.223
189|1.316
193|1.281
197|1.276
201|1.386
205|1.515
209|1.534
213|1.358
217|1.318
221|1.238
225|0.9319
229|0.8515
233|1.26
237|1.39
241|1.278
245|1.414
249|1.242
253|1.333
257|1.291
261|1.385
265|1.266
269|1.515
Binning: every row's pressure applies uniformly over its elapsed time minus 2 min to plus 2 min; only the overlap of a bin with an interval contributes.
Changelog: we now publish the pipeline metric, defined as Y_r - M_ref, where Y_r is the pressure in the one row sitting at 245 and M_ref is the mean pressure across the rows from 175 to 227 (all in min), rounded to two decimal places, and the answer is 0.11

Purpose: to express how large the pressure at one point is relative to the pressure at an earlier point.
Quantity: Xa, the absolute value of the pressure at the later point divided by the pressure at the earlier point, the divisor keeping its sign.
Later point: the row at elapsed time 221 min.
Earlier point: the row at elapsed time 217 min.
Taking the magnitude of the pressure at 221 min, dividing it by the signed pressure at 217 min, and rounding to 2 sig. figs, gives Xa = 0.94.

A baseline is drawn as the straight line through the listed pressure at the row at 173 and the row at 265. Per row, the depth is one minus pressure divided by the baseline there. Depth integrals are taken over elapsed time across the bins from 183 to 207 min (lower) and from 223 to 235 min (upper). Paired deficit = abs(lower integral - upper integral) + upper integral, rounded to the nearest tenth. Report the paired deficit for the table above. 6.3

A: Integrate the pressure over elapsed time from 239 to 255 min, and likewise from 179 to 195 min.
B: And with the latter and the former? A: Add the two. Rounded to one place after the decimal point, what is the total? 41.3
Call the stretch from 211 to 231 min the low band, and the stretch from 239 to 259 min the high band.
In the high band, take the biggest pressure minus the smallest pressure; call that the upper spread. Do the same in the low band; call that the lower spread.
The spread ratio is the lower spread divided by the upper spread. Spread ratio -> 2.9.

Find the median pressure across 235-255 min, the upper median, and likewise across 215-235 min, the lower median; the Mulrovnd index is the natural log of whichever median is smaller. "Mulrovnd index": 0.213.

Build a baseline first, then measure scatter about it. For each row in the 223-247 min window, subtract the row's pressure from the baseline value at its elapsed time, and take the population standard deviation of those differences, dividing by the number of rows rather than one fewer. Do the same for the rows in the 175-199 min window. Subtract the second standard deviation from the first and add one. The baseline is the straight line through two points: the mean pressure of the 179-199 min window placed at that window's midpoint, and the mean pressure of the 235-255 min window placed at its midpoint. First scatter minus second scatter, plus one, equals 1.18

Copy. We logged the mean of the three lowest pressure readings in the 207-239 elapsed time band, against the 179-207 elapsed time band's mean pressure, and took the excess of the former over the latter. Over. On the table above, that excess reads -0.3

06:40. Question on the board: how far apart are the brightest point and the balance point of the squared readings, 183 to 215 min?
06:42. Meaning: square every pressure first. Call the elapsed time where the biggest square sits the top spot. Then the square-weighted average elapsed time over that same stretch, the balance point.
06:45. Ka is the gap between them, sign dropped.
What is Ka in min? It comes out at 9.0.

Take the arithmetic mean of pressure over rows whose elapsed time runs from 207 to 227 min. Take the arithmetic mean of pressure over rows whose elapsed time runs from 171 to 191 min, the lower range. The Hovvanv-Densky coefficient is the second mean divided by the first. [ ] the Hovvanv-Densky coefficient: 0.99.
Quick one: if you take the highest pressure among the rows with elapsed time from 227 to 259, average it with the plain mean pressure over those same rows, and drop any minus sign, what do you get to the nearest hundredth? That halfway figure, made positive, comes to 1.34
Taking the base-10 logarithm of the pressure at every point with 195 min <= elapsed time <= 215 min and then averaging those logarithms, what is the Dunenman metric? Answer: 0.15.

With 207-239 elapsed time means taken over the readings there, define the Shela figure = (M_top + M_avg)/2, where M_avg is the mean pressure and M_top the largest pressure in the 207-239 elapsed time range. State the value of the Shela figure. 1.38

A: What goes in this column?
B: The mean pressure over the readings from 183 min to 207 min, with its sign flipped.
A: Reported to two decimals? -1.33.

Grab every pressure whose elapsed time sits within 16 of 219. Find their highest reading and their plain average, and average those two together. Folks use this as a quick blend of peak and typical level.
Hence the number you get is 1.39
